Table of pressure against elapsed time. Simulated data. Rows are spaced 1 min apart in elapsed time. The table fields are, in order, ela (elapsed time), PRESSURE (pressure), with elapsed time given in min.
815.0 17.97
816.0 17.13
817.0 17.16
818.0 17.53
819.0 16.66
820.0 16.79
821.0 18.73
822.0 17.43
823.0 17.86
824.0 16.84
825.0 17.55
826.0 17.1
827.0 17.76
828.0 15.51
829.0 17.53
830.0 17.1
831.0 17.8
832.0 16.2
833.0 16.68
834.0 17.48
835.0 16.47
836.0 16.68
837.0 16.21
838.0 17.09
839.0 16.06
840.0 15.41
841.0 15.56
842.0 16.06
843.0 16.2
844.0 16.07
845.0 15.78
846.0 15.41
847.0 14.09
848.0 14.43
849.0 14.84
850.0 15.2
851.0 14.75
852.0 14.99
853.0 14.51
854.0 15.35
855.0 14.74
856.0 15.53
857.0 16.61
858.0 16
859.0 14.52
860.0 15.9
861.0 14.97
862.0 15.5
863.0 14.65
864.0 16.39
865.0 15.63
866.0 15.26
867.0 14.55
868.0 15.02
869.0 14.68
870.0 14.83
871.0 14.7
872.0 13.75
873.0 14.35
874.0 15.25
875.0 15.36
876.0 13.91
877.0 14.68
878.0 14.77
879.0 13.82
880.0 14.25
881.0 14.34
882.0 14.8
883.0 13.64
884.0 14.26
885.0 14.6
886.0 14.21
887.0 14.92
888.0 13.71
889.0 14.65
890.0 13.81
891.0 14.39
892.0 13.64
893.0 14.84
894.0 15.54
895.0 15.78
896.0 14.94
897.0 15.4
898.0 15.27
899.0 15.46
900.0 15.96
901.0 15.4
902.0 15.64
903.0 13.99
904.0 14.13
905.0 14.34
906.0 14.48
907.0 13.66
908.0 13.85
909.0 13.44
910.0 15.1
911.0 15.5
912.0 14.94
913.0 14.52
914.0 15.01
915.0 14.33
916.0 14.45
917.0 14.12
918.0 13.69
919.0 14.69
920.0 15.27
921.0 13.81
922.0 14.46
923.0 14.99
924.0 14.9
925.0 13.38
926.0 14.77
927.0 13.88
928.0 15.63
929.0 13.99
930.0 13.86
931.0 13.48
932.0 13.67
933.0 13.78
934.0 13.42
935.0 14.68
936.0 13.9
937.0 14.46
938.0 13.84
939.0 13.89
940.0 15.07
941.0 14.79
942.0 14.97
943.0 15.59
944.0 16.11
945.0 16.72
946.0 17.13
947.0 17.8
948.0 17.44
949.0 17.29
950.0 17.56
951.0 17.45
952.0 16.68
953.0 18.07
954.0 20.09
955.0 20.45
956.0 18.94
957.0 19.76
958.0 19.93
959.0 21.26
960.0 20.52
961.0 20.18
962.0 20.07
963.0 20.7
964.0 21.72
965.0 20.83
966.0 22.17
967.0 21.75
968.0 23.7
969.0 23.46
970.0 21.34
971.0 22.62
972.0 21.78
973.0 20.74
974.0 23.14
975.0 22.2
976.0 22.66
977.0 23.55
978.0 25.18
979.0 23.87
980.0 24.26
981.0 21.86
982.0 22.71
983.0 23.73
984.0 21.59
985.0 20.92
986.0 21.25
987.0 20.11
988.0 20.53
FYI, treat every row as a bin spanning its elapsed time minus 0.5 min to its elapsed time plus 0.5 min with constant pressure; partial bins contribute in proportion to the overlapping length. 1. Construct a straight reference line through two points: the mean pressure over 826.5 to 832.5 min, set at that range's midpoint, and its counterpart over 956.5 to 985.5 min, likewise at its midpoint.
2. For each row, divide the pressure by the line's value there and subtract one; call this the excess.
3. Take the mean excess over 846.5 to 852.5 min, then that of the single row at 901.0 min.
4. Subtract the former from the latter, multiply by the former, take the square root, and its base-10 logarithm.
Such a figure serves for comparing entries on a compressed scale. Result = -1.07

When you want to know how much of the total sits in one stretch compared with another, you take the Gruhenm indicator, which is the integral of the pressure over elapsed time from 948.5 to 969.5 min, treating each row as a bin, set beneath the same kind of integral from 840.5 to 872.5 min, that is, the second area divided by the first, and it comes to 1.2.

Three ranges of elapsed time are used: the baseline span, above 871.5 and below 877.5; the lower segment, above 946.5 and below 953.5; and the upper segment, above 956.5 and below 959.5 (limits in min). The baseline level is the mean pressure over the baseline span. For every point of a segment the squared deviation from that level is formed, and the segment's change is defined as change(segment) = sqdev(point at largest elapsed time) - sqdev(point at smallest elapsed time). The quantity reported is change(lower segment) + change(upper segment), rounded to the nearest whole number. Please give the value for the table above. 20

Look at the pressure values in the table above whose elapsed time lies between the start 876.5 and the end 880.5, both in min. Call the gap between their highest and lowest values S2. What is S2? 0.95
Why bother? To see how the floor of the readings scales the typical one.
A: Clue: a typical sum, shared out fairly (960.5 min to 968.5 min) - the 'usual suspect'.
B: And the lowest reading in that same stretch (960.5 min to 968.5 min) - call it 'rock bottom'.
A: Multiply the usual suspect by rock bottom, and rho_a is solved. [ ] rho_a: 429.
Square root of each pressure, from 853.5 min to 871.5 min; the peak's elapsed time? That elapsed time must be 857.0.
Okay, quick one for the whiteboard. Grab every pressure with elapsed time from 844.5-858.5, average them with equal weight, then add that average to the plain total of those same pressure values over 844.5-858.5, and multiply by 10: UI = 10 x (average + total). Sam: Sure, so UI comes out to 2274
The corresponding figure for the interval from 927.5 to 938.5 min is 1688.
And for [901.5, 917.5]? 2460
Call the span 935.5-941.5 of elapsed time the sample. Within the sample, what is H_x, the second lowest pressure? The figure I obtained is 13.89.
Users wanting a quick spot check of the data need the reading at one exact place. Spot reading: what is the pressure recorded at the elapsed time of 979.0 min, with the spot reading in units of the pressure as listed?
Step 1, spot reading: 23.87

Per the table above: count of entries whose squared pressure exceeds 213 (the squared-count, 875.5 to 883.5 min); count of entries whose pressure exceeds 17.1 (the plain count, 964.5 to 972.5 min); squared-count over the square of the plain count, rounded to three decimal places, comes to 0.047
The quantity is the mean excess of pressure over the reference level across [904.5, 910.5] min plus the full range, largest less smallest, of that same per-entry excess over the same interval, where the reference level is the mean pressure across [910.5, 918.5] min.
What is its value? 1.2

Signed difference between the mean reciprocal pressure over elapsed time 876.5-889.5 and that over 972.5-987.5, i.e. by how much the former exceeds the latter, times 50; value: 1.3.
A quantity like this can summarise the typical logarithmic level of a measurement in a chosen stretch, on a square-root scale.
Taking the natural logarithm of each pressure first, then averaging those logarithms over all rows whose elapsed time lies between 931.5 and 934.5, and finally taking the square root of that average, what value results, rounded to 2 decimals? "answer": 1.62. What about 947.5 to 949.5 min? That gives 1.69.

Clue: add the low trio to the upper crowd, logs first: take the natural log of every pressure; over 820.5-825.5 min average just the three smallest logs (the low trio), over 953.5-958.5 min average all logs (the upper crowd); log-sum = 5.84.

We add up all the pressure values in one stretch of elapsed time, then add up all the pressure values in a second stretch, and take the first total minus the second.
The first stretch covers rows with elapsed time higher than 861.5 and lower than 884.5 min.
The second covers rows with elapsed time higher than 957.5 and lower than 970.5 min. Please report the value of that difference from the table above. 61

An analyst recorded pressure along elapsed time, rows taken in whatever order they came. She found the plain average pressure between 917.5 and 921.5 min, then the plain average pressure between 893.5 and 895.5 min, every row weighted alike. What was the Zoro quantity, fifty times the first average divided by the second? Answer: 45.9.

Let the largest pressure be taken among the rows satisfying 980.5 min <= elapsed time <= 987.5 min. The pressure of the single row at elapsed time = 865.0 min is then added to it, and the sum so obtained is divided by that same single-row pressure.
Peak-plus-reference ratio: 2.5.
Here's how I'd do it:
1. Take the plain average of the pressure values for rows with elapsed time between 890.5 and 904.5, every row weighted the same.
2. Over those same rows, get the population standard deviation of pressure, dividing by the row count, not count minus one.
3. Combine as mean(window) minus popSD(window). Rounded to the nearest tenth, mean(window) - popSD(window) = 14.3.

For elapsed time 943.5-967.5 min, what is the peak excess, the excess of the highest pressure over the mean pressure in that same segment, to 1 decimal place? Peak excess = 3.0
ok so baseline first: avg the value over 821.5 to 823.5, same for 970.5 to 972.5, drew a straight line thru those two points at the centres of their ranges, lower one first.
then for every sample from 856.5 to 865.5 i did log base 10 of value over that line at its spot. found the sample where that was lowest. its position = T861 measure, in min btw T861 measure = 859.0 min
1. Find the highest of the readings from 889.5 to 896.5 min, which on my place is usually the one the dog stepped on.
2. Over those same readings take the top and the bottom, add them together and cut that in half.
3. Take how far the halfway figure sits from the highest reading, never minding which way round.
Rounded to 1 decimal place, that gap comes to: 1.1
